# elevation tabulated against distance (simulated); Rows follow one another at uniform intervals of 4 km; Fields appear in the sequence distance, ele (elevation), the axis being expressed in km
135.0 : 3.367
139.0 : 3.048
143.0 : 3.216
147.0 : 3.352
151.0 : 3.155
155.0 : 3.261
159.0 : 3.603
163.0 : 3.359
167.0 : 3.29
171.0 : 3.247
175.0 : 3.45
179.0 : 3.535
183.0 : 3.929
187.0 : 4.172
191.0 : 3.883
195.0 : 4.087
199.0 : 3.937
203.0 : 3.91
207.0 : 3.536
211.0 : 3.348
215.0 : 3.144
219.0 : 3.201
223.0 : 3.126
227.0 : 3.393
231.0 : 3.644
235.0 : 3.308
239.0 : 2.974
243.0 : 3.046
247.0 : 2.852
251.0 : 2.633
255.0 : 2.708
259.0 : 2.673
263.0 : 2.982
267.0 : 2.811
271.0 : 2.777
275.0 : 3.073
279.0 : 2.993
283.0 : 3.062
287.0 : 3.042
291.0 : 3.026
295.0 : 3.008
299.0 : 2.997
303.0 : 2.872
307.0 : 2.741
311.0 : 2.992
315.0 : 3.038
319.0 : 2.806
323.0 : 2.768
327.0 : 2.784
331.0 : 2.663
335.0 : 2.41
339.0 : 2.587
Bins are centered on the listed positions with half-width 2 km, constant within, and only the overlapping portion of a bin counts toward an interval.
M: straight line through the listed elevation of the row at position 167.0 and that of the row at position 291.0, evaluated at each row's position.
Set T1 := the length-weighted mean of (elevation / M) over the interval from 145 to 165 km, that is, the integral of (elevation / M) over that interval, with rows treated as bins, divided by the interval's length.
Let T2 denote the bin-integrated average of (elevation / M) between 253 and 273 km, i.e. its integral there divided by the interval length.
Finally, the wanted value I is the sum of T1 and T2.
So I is 1.91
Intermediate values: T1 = 1.01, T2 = 0.90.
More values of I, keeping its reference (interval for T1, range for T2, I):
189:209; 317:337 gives 2.11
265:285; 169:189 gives 2.09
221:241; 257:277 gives 1.97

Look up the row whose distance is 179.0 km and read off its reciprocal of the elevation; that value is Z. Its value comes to 0.283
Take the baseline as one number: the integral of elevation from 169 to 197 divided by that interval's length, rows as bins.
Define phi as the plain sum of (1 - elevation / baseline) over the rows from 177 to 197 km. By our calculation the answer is -0.2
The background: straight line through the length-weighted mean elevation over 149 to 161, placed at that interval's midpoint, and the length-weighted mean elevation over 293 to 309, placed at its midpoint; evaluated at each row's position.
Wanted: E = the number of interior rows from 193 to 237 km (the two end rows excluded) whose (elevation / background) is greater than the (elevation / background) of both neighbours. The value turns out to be 2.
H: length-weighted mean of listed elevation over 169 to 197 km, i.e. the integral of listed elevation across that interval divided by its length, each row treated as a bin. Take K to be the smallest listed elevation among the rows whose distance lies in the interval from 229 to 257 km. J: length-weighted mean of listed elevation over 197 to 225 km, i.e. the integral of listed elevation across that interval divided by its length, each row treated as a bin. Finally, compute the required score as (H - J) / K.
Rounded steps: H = 3.76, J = 3.5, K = 2.633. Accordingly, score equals 0.11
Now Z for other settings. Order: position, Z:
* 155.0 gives 0.307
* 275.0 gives 0.325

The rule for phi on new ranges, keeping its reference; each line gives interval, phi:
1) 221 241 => 0.6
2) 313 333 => 1.3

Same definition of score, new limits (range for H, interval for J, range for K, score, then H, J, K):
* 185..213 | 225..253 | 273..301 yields 0.24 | 3.84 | 3.1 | 2.993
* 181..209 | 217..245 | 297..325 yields 0.25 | 3.92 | 3.2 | 2.741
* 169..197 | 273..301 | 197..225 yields 0.23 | 3.76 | 3.0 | 3.126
